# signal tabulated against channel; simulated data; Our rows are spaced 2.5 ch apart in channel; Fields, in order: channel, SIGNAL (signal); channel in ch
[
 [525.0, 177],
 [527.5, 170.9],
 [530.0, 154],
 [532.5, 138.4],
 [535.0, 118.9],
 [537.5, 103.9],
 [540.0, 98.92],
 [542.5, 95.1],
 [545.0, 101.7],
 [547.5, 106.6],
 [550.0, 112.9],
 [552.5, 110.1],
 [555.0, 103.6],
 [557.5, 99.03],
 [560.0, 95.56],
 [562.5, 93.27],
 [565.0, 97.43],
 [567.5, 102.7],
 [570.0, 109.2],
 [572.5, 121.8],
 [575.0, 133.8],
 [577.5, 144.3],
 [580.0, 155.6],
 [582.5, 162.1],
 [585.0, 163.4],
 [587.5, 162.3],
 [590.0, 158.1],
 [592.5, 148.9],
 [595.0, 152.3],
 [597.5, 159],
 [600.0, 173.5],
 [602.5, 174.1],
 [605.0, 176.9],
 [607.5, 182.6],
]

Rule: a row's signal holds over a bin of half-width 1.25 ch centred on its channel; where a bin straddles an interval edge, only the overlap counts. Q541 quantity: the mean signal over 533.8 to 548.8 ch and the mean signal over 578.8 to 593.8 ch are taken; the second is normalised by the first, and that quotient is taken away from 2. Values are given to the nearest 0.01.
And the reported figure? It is 0.48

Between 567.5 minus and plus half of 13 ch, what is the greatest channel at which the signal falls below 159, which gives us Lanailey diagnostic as 572.5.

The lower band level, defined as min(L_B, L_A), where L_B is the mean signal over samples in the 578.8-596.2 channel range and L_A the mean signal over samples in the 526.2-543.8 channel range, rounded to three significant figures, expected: 126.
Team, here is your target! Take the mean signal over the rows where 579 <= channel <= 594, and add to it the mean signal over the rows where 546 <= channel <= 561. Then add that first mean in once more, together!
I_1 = 421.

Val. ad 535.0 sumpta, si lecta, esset 118.9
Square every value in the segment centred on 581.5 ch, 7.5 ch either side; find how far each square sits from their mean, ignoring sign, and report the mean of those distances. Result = 2898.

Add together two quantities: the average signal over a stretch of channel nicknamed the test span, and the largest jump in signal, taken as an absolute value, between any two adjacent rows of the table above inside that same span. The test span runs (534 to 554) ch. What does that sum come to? 121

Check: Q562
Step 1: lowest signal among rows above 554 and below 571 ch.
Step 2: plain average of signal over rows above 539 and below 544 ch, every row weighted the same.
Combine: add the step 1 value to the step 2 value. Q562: 190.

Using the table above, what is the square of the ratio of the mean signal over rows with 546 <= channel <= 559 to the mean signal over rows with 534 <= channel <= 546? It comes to 1.1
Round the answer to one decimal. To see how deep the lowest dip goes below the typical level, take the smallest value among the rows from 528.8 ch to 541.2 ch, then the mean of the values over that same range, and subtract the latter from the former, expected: -23.9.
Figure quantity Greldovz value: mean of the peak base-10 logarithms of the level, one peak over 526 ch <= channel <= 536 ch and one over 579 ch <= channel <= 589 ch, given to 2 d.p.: 2.22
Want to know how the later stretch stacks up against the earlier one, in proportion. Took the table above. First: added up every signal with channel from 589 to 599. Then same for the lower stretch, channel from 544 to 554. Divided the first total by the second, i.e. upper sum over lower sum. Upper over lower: 1.4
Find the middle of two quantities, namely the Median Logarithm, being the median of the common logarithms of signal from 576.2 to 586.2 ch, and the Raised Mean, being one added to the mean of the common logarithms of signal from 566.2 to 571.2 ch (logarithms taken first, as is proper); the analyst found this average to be 2.61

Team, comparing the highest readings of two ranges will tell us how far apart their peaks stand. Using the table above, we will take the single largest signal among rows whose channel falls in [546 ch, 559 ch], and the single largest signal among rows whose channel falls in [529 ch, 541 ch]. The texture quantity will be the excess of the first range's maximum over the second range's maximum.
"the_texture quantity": -41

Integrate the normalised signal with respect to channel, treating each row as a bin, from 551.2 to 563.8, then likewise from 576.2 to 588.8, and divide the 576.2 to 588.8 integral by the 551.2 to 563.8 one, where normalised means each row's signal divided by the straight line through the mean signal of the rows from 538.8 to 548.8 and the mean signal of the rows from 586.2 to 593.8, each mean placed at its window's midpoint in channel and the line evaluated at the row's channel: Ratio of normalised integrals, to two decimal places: 1.24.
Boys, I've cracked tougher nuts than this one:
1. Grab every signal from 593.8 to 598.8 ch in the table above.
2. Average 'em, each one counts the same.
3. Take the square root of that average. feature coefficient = 12.5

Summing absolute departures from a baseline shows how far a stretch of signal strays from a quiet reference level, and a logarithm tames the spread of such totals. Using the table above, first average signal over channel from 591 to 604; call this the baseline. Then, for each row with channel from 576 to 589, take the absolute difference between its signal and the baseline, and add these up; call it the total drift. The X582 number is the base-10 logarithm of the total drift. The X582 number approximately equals 1.42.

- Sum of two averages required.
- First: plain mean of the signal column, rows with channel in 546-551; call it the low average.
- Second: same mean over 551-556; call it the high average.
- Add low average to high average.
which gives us 217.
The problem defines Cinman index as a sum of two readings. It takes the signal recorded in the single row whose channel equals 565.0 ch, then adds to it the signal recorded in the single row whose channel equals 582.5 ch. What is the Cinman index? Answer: 260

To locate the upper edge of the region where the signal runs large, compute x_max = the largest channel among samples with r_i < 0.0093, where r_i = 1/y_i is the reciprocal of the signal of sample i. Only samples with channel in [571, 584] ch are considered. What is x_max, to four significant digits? 582.5 ch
